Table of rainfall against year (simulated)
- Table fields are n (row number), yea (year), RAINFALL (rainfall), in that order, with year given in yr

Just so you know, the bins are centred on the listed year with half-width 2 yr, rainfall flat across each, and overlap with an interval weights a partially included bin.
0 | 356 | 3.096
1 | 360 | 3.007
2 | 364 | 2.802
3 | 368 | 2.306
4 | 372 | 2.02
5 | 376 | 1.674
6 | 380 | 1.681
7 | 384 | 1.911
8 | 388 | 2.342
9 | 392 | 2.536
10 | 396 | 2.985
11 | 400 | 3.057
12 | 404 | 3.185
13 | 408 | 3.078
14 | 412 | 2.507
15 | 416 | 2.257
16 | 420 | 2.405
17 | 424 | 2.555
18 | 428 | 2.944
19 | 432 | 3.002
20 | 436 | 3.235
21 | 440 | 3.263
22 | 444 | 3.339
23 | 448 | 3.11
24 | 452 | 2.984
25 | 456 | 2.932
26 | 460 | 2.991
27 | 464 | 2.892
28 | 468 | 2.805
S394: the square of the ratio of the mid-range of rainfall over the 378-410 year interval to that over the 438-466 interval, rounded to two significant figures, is 0.61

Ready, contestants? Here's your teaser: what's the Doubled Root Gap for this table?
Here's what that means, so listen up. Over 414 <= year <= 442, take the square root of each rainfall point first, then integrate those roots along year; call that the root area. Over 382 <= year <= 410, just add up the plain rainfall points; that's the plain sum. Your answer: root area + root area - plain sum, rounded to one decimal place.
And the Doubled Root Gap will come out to 74.5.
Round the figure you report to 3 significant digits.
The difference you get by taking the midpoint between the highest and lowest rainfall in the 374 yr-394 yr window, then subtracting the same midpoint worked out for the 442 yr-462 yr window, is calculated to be -1.03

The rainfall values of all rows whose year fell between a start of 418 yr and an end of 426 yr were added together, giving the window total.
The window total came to 5.0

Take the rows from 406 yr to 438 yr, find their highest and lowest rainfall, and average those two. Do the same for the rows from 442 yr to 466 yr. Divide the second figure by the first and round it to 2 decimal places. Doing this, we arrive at 1.13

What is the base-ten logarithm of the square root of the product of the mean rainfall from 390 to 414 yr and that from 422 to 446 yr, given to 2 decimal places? 0.47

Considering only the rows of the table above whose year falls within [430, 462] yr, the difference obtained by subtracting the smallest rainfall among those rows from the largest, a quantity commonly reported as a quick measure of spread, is 0.41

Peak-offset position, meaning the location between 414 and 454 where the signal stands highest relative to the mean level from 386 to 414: 444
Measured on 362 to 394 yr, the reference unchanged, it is 364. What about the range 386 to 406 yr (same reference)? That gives 404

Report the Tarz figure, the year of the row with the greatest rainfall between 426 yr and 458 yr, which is 444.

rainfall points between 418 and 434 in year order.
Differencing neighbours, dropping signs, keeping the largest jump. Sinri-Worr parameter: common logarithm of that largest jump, -0.41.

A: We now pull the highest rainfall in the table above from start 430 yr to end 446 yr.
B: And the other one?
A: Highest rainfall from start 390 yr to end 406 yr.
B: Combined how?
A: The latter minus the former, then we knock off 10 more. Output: -10.2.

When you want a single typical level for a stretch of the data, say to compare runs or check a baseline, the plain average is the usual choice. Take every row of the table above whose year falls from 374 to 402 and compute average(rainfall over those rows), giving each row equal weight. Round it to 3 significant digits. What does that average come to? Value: 2.31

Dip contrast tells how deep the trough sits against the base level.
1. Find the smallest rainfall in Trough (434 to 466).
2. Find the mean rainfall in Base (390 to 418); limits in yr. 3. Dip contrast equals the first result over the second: 1.03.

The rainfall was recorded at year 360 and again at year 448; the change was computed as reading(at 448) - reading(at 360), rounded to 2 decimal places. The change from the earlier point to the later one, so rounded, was 0.10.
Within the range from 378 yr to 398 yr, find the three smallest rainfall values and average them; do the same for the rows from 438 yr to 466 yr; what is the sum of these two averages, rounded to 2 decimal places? 4.91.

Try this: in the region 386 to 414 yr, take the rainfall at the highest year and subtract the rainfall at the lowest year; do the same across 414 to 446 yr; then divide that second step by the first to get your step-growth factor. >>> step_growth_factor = 7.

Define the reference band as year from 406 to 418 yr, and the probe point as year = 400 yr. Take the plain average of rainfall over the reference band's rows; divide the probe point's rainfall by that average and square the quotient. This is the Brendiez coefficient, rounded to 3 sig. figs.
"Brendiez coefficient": 1.37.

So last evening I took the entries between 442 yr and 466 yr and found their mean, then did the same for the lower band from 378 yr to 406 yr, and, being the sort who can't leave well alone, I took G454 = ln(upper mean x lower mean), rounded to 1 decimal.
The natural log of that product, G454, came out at 2.0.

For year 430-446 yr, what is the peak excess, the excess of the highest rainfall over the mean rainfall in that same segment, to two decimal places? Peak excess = 0.13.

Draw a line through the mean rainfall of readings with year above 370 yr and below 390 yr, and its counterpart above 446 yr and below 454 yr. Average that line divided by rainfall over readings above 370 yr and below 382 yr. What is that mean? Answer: 1.05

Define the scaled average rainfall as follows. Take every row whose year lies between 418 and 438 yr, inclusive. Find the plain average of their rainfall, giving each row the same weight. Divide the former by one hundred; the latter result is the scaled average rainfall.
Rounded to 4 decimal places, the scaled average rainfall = 0.0283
